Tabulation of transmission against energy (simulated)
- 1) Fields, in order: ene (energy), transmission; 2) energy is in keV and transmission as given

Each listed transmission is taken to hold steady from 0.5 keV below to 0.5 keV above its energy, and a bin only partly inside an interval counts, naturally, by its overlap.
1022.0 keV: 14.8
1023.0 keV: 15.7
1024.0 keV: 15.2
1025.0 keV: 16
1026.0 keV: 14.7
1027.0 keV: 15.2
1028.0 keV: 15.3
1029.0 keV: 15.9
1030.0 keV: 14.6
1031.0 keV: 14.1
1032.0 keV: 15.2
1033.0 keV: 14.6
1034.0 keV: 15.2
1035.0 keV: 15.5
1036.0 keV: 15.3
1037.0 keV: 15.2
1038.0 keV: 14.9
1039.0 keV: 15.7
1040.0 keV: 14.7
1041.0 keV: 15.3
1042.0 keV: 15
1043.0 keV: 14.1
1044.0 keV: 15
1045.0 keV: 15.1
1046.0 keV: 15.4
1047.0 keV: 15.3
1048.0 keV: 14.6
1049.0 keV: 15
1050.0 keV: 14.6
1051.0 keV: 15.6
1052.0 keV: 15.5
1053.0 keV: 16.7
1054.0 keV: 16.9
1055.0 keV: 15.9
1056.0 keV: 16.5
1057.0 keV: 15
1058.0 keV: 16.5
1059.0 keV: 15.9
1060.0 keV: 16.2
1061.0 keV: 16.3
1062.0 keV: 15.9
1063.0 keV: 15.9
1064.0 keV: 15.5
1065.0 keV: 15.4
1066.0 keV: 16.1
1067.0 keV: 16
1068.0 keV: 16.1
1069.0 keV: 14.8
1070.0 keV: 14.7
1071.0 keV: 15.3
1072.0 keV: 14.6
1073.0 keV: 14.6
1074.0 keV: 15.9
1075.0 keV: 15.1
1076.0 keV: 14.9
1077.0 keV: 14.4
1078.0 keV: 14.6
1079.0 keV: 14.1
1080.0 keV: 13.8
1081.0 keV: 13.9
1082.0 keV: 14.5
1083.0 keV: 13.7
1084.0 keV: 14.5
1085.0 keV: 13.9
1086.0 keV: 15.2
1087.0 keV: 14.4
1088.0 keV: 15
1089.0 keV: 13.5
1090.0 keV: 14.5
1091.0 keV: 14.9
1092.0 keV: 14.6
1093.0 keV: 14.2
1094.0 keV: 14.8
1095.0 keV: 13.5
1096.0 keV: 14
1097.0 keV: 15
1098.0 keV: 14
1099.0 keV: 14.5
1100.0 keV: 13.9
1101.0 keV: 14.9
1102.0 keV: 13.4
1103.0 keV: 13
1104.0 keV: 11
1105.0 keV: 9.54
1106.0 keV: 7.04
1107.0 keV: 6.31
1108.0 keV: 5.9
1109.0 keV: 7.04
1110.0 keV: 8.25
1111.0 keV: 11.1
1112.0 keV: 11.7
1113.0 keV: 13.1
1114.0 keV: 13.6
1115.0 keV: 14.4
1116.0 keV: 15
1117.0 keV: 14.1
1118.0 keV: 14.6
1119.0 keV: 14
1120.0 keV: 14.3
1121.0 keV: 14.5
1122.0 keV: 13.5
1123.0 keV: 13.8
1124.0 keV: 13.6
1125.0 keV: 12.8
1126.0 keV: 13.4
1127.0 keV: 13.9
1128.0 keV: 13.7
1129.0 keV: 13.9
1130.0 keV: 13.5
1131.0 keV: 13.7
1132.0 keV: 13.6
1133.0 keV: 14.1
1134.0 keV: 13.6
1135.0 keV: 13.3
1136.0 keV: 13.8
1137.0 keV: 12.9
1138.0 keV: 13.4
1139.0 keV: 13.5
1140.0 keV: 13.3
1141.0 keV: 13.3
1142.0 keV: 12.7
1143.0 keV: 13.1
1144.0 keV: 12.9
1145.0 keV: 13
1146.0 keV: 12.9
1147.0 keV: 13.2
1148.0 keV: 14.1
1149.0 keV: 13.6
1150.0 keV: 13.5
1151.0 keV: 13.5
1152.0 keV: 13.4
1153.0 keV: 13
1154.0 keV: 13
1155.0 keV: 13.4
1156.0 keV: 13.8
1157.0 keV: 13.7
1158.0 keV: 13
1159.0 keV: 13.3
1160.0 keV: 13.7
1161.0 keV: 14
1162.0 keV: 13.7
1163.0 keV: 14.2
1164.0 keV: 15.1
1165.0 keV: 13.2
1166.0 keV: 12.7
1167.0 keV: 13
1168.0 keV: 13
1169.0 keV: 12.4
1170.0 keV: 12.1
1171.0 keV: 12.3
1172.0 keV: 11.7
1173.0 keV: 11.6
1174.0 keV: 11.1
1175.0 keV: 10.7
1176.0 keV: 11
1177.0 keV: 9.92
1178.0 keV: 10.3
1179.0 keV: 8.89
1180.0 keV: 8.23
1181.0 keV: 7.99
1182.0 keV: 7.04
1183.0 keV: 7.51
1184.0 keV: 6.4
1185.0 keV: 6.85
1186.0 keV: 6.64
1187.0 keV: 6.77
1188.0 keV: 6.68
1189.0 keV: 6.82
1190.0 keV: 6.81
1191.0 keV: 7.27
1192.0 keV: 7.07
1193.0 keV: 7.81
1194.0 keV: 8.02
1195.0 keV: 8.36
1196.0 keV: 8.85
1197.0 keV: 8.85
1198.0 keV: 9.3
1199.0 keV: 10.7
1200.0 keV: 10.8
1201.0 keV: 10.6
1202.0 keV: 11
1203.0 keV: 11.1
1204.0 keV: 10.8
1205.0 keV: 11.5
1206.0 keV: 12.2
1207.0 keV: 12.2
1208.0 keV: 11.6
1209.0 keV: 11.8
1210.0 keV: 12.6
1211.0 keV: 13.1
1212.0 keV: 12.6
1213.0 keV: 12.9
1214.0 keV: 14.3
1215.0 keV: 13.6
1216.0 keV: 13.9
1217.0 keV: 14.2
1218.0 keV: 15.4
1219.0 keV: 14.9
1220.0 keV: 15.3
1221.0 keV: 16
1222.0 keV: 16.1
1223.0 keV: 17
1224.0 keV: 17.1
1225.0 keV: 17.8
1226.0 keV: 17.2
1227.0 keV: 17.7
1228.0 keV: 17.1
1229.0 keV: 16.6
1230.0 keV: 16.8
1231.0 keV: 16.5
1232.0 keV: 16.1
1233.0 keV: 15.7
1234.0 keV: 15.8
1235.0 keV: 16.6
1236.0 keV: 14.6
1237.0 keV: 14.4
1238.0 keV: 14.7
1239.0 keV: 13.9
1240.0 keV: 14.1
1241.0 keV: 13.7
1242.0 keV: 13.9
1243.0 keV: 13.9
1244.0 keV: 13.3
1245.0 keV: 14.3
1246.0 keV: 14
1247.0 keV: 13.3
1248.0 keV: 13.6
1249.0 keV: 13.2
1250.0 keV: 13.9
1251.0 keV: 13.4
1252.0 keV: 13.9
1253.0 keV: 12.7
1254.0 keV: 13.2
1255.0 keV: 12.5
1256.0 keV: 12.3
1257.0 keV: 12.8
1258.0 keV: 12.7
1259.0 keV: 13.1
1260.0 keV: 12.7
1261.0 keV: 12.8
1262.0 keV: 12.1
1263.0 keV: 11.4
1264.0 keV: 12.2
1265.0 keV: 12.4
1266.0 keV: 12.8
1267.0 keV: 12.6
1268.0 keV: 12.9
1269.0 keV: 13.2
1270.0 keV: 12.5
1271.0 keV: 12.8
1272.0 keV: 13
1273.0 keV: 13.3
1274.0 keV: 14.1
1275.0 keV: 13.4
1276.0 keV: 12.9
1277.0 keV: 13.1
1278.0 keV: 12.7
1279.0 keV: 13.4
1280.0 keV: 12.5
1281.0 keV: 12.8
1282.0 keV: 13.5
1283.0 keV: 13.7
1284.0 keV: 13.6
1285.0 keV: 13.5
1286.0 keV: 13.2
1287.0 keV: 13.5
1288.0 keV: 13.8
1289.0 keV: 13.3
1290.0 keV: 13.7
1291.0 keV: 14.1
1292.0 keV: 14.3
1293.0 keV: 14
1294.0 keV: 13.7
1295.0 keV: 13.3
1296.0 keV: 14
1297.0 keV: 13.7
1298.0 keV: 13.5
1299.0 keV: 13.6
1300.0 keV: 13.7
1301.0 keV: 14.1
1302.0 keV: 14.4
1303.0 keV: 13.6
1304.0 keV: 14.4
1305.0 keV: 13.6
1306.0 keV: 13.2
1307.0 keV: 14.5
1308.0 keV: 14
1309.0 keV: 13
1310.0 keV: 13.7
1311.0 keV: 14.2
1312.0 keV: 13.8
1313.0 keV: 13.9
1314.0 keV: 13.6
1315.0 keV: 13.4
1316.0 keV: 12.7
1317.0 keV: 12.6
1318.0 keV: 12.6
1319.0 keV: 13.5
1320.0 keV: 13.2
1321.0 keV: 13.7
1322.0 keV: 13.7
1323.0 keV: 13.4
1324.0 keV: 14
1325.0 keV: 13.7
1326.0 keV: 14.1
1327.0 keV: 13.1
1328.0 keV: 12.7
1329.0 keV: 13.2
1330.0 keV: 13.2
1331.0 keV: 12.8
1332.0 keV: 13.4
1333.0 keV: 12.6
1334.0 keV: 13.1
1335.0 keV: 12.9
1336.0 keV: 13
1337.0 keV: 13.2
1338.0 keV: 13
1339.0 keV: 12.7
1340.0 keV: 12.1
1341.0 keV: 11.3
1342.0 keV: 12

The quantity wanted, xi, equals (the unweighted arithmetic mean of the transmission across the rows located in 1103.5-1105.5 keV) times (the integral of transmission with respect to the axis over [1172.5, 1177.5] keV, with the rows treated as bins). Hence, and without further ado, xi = 558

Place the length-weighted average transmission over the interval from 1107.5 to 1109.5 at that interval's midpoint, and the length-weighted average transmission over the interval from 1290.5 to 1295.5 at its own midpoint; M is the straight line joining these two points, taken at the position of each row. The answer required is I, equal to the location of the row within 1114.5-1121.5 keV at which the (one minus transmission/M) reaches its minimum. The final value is 1116.0 keV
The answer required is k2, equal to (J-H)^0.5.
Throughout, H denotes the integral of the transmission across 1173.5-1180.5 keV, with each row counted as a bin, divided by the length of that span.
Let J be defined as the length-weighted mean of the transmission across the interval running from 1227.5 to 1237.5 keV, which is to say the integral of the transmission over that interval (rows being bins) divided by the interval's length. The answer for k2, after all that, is 2.45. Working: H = 10.0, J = 16.0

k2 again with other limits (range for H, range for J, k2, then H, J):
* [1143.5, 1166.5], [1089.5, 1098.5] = 0.96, 13.5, 14.4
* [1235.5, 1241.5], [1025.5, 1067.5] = 1.09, 14.2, 15.4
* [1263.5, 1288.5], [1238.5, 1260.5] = 0.53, 13.1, 13.4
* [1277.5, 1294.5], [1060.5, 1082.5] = 1.27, 13.5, 15.1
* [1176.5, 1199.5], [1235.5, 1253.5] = 2.42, 8.0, 13.8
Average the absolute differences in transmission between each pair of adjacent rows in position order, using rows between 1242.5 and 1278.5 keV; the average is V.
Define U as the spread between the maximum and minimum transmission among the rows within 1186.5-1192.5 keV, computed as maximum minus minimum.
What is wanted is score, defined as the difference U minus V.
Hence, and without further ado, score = 0.1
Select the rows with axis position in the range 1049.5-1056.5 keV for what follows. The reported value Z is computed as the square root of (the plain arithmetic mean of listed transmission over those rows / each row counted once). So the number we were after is 3.99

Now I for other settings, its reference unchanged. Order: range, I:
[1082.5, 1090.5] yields 1086.0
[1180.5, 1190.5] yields 1181.0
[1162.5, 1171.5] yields 1164.0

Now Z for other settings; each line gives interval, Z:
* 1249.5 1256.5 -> 3.62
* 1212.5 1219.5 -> 3.76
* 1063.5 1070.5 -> 3.94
